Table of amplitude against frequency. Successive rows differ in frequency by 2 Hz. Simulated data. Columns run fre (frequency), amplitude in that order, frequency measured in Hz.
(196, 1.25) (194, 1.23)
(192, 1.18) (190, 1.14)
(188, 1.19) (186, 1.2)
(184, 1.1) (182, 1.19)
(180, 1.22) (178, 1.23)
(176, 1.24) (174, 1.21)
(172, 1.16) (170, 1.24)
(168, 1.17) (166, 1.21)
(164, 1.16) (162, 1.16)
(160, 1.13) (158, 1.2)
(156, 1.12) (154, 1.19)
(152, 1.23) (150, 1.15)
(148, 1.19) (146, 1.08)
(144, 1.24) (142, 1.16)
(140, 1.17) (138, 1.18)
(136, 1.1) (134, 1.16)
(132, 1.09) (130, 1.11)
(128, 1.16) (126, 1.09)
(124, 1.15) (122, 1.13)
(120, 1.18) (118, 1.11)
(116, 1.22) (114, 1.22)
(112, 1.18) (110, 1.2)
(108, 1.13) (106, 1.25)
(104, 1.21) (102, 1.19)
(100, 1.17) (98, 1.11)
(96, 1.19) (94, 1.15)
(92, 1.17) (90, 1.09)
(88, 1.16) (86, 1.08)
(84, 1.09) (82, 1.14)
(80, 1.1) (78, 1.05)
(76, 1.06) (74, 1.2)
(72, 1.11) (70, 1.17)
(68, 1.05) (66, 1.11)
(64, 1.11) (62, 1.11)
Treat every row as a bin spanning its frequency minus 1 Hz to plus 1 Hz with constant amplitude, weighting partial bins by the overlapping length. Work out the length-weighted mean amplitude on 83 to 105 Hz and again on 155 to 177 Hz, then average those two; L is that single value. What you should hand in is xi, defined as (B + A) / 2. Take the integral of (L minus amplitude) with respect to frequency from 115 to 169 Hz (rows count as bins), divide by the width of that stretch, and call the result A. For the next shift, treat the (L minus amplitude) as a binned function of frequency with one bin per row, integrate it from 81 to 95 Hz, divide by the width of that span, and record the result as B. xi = 0.023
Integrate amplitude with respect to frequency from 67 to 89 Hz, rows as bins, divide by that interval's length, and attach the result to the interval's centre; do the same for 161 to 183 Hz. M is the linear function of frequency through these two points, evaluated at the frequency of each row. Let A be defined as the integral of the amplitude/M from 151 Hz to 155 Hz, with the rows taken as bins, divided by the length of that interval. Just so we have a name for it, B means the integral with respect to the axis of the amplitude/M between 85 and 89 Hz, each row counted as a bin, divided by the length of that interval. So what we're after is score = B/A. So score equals 0.98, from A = 1.02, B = 1.00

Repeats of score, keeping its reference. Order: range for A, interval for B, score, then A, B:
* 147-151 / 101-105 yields 1.07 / 0.99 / 1.06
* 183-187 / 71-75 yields 1.10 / 0.95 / 1.04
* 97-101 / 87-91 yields 1.00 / 1.01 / 1.00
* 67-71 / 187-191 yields 0.95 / 1.01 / 0.96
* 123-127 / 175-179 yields 1.06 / 0.97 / 1.03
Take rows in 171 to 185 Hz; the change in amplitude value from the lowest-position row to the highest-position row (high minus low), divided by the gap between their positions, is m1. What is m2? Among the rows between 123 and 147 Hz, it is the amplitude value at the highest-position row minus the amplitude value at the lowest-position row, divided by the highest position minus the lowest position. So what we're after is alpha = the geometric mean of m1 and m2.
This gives 0.0040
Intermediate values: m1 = -0.005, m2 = -0.0032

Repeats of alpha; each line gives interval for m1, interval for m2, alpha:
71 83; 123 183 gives 0.0014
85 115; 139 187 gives 0.0018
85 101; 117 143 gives 0.0037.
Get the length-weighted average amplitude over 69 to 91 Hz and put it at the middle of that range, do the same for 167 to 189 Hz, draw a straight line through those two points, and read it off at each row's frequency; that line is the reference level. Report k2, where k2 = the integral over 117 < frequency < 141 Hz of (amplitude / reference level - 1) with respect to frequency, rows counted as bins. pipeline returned -0.39 Hz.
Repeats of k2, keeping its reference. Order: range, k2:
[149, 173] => -0.09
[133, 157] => -0.08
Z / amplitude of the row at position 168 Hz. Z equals 1.17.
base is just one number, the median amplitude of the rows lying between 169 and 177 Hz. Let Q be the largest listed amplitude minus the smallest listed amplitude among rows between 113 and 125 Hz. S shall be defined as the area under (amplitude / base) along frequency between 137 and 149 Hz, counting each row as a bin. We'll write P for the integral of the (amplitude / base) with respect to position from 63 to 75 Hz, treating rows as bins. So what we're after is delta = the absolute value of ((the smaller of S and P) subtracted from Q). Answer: 10.9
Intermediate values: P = 11.0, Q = 0.11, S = 11.5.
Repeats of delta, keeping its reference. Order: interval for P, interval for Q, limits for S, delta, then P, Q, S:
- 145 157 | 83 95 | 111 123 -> 11.3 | 11.4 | 0.09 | 11.5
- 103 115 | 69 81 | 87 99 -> 11.1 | 11.7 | 0.15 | 11.2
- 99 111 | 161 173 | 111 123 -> 11.4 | 11.7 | 0.08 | 11.5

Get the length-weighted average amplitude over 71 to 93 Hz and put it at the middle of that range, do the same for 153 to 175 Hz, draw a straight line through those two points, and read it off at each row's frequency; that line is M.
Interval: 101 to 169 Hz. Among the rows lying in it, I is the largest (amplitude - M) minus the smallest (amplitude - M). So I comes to 0.201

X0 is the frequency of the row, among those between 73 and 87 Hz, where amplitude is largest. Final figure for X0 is 74 Hz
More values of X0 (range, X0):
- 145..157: 152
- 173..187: 176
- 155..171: 170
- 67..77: 74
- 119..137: 120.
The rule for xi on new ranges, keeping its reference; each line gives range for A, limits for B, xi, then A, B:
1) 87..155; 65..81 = 0.030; 0.0020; 0.06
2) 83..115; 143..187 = -0.008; 0.0022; -0.02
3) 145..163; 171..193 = -0.010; 0.0030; -0.02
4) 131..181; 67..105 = 0.011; -0.0115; 0.03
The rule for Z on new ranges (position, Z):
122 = 1.13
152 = 1.23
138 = 1.18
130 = 1.11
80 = 1.1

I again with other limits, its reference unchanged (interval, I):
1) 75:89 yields 0.102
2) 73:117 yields 0.178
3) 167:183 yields 0.082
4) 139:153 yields 0.162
